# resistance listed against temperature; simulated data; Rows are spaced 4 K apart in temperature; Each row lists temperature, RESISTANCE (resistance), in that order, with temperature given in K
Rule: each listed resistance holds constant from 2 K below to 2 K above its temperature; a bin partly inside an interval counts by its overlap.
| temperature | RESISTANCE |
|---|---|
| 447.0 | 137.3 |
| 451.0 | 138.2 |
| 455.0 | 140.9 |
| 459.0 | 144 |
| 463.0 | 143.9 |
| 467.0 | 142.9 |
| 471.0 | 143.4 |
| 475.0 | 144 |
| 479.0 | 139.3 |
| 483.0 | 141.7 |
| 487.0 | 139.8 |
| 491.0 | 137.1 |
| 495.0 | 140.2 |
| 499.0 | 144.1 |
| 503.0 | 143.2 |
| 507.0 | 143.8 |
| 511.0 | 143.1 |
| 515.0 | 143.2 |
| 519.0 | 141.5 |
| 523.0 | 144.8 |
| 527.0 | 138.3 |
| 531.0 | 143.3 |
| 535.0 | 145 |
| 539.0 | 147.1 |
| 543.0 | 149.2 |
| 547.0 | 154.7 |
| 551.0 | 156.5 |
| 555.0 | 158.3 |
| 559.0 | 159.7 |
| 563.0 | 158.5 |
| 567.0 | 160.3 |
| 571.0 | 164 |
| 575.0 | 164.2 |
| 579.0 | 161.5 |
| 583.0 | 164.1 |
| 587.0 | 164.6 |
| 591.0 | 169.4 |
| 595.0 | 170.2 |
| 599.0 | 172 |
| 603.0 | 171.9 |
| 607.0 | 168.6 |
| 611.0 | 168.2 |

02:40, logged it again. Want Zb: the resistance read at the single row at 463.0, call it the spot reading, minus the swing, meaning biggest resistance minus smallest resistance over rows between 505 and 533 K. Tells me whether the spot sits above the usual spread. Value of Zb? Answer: 137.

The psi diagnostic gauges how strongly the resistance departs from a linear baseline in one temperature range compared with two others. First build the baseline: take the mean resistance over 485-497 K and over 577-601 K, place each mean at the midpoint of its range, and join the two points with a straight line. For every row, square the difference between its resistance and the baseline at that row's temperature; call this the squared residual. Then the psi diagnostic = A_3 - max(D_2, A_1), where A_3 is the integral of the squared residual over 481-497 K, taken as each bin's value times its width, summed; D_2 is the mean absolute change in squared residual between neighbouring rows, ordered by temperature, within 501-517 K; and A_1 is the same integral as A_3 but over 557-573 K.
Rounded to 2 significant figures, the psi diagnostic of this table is 97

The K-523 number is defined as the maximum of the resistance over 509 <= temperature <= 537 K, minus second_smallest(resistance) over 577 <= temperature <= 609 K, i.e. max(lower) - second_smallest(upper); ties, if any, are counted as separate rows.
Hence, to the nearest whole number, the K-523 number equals -19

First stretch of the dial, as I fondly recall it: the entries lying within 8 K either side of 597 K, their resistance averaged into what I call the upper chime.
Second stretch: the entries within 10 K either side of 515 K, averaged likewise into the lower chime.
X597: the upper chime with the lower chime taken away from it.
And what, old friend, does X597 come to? 28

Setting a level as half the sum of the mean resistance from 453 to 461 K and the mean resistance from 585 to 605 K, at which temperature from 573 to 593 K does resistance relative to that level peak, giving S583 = 591.0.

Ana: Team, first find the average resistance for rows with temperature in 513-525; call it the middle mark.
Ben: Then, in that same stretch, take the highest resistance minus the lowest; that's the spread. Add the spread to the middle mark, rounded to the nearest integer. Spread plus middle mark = 146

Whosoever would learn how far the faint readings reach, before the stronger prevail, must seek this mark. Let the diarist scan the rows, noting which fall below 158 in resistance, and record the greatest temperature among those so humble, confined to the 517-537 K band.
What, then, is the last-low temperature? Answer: 535.0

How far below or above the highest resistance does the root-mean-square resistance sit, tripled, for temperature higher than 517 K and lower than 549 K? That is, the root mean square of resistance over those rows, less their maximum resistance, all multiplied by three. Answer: -27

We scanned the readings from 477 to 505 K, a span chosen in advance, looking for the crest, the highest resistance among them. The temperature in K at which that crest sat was 499.0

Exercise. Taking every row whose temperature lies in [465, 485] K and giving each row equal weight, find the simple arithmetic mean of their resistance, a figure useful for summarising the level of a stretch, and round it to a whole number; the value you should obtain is 142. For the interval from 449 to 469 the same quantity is 142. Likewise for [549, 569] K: 159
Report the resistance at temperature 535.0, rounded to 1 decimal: 145.0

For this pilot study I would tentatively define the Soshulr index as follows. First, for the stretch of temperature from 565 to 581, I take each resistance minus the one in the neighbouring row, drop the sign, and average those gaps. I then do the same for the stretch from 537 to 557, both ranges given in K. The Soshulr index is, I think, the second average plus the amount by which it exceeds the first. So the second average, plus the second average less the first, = 3.4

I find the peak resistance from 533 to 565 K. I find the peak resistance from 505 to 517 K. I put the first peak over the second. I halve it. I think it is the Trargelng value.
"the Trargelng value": 0.56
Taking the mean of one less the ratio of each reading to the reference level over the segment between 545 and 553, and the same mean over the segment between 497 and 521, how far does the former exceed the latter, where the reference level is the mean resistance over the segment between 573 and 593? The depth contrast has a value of -0.08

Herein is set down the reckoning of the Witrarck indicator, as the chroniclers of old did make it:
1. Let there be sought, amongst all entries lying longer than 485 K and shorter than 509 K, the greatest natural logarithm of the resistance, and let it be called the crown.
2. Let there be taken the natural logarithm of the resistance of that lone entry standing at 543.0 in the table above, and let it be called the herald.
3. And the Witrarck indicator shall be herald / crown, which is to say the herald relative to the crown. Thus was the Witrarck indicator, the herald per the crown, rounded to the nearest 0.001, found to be 1.007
